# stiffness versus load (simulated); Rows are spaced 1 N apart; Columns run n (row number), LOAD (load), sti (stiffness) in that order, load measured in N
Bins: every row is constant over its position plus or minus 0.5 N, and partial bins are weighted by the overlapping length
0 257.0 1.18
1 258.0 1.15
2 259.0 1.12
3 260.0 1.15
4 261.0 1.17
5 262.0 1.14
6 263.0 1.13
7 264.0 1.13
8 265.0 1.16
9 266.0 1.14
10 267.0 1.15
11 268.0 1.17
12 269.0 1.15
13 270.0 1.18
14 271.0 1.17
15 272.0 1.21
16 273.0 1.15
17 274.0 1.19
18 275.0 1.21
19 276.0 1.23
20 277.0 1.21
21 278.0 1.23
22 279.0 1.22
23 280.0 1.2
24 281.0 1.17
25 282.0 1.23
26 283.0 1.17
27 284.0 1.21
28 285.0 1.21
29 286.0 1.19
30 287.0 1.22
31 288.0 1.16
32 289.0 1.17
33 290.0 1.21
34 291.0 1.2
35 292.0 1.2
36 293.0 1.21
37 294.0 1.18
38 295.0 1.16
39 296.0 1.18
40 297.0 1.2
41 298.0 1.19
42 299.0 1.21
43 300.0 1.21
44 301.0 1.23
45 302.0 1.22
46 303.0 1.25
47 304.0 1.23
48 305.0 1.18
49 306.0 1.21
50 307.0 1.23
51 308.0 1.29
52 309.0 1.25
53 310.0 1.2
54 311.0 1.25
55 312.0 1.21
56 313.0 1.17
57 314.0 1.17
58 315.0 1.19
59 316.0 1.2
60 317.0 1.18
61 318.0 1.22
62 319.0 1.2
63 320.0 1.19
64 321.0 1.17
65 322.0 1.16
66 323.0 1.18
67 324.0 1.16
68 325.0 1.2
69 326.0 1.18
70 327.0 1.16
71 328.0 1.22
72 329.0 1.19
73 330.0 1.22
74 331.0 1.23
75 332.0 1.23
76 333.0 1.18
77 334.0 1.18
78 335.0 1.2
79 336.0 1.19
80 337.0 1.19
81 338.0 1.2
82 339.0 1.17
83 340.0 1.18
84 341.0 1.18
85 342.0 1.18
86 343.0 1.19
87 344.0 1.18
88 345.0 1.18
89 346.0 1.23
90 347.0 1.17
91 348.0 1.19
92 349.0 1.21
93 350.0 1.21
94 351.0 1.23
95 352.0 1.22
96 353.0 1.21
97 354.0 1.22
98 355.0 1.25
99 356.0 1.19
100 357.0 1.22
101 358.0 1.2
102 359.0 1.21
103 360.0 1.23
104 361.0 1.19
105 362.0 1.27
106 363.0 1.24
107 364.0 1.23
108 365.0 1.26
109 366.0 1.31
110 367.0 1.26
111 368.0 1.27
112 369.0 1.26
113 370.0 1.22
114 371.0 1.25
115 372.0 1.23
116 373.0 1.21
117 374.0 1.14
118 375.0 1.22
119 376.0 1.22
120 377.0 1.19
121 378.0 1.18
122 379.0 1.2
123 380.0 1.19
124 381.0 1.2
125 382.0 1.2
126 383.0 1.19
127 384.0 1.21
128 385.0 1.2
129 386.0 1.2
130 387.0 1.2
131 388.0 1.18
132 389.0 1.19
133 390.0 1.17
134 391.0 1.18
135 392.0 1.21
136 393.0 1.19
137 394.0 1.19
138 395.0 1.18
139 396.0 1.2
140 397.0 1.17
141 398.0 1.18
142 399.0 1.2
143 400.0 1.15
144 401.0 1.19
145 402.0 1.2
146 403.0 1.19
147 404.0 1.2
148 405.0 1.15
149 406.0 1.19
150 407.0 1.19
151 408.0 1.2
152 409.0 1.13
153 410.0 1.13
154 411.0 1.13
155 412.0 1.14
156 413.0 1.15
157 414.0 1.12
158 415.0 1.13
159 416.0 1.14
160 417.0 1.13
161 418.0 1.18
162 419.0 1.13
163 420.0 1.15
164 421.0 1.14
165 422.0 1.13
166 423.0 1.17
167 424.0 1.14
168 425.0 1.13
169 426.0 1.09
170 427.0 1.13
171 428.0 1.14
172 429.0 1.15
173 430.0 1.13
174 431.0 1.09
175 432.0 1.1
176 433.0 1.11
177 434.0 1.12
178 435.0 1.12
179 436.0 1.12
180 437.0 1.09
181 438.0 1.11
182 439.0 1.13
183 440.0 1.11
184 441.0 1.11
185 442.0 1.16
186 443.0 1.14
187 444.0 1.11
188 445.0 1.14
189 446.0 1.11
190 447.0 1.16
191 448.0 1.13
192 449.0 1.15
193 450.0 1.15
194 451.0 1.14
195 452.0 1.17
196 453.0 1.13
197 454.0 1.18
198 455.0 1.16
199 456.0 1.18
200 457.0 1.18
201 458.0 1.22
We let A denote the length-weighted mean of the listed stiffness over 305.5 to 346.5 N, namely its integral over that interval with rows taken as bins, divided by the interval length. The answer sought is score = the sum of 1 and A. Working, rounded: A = 1.20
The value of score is 2.20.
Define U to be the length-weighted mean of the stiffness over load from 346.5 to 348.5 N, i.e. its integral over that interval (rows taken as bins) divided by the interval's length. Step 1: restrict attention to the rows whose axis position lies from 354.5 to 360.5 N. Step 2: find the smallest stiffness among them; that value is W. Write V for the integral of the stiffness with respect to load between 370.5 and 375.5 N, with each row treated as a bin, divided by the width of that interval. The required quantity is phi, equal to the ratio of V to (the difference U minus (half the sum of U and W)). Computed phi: -242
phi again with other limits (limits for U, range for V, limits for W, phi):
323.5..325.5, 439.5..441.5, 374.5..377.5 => -222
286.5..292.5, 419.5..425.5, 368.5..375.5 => 43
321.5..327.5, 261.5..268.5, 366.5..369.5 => -26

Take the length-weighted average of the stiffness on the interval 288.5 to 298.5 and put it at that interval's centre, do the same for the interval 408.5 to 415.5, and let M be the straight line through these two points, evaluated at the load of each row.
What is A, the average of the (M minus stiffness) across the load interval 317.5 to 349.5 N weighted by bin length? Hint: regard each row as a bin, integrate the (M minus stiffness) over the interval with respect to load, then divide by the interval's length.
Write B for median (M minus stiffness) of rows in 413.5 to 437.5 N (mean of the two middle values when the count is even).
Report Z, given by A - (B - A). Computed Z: -0.04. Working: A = -0.020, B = 0.00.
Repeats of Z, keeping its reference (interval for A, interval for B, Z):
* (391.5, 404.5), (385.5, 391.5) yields -0.06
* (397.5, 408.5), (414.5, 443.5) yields -0.09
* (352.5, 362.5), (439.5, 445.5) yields -0.11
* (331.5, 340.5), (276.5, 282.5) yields -0.03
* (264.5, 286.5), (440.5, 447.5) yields 0.04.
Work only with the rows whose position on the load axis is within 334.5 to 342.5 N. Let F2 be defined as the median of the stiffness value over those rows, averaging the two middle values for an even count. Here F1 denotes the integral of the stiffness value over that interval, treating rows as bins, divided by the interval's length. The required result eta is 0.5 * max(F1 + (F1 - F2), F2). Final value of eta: 0.594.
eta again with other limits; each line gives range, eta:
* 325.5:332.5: 0.610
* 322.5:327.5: 0.590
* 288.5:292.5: 0.600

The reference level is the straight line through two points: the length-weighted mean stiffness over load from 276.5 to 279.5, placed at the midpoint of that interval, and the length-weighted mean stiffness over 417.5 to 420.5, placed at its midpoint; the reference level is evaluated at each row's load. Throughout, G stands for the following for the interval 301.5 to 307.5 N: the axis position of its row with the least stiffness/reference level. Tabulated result 305.0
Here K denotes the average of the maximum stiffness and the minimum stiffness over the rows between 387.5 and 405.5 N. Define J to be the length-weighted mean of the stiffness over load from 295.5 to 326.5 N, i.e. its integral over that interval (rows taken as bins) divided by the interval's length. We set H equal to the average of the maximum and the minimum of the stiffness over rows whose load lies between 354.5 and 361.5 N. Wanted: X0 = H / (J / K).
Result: 1.20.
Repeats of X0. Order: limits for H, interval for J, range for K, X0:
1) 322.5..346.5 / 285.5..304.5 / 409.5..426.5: 1.13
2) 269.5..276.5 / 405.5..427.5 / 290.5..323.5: 1.27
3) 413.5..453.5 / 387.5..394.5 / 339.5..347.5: 1.15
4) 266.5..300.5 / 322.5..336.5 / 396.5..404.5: 1.17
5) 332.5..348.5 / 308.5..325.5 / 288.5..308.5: 1.23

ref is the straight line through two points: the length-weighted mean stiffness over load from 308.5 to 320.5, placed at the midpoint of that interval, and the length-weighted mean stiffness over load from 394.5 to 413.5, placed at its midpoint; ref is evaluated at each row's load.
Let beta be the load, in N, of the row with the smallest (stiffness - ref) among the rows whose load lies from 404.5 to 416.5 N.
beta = 414.0 N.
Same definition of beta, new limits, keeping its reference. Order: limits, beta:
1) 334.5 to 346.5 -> 339.0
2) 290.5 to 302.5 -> 295.0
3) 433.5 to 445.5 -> 437.0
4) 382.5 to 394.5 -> 390.0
